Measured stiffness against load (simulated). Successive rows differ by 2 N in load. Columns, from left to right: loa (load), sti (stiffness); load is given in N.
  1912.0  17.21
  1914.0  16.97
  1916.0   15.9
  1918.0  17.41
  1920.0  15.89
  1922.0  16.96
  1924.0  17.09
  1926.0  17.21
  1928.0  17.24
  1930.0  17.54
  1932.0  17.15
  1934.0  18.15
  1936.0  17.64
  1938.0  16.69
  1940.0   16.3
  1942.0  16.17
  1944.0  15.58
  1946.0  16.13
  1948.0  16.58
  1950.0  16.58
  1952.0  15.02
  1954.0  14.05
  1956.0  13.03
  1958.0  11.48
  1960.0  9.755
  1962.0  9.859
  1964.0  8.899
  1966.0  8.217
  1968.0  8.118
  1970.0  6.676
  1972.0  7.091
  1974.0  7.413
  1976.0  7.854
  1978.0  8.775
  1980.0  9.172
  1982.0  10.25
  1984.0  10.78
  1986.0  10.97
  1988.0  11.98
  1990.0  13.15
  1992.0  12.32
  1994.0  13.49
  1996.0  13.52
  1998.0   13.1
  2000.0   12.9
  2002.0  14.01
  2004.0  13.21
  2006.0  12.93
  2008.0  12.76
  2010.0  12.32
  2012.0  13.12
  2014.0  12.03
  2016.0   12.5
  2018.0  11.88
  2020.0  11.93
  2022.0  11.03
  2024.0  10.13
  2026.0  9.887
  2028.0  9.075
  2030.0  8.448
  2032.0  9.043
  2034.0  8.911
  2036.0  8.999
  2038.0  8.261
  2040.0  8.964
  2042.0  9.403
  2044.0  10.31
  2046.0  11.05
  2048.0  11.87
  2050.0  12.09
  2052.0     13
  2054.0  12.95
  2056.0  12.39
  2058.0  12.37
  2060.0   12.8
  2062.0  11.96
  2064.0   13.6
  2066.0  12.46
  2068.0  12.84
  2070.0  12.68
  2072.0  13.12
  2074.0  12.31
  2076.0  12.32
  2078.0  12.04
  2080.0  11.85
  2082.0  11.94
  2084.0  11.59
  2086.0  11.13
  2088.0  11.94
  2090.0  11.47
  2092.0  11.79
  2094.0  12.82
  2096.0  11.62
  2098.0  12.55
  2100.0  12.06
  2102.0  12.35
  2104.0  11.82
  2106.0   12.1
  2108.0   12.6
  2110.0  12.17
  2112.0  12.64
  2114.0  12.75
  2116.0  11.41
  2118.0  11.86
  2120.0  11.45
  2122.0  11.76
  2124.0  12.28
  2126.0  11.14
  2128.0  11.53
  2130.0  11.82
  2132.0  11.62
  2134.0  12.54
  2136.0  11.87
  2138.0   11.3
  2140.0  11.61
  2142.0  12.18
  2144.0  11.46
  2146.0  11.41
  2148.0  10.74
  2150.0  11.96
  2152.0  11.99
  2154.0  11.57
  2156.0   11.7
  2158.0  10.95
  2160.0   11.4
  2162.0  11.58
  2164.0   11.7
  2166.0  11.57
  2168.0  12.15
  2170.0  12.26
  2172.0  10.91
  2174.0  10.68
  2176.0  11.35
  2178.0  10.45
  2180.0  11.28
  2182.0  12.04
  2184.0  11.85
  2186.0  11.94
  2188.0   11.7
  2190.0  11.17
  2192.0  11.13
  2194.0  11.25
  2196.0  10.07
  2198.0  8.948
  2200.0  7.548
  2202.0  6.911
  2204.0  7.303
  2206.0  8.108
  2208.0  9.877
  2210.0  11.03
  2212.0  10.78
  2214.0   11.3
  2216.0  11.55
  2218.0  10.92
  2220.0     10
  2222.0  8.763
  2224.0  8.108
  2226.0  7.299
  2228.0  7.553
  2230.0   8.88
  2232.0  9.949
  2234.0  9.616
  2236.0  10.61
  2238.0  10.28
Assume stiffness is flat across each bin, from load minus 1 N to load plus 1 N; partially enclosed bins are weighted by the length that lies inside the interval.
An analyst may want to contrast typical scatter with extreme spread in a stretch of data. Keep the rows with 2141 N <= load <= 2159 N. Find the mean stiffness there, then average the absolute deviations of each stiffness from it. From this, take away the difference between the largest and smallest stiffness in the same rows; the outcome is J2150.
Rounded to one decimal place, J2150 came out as -1.1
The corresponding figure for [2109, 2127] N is -1.1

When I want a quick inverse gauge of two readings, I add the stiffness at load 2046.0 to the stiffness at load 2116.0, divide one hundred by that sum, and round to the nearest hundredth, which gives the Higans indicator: 4.45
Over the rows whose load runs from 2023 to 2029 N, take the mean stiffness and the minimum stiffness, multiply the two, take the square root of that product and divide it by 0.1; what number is 94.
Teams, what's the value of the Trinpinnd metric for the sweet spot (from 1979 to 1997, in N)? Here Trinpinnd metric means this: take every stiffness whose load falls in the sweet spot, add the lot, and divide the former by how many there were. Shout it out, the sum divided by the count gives 11.7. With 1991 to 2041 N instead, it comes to 11.4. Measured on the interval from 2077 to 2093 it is 11.7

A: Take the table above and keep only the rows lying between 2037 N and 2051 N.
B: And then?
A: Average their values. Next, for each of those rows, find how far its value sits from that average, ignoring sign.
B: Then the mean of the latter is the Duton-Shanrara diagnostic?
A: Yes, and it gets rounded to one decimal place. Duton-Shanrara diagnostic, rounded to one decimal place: 1.2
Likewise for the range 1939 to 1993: 2.8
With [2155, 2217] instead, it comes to 1.1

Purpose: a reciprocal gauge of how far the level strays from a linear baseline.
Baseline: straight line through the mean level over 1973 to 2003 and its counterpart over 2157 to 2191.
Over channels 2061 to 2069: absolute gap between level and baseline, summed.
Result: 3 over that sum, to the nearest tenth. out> 0.6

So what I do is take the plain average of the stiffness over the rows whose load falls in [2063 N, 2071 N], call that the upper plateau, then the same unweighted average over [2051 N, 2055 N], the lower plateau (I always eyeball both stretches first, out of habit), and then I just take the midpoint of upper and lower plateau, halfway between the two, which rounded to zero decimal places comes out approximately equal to 13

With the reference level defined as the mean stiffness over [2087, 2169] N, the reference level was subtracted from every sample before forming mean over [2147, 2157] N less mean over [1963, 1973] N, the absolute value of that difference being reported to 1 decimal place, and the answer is 3.8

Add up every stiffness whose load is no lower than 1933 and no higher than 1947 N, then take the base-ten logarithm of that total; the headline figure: 2.07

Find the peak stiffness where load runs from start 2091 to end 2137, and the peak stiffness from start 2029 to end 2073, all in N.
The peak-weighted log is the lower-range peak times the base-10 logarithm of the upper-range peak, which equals 15.1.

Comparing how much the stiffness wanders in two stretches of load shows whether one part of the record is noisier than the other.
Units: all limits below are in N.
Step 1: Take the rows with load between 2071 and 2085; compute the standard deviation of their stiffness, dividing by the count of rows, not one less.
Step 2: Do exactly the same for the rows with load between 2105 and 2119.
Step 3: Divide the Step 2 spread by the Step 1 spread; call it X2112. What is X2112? 1.0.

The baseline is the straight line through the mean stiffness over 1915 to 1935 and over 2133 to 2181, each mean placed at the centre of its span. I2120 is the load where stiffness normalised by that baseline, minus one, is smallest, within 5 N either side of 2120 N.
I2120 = 2116.0 N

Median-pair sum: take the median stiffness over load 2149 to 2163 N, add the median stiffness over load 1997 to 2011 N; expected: 25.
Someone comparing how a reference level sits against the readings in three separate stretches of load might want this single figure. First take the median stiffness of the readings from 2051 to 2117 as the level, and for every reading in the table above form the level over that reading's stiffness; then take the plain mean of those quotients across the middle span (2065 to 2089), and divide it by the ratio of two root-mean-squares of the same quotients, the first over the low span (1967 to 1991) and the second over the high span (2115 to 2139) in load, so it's 0.76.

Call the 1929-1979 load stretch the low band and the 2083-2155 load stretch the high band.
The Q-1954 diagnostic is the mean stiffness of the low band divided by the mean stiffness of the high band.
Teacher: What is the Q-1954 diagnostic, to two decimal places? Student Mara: 1.08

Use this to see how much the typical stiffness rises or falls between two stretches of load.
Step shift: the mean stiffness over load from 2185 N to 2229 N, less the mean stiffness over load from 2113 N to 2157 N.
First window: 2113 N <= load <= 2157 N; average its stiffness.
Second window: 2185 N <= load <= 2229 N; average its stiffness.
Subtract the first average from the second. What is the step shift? -2.0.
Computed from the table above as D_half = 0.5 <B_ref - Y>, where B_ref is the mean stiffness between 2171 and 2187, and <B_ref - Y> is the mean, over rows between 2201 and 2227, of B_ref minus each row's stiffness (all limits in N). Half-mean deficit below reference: 1.0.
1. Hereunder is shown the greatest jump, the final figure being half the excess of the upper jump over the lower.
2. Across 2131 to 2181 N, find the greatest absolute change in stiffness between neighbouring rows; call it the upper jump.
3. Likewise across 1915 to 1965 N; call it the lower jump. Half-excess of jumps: -0.19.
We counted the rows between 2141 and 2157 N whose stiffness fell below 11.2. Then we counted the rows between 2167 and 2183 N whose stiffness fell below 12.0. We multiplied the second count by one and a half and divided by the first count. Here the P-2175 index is 7.5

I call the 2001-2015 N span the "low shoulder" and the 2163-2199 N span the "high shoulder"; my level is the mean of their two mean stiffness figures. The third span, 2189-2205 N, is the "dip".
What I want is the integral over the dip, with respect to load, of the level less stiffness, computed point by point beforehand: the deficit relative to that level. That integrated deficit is 45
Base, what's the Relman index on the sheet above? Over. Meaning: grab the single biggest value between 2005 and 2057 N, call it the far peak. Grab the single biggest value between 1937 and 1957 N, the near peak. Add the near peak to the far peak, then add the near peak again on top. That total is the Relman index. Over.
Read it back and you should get 46.5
